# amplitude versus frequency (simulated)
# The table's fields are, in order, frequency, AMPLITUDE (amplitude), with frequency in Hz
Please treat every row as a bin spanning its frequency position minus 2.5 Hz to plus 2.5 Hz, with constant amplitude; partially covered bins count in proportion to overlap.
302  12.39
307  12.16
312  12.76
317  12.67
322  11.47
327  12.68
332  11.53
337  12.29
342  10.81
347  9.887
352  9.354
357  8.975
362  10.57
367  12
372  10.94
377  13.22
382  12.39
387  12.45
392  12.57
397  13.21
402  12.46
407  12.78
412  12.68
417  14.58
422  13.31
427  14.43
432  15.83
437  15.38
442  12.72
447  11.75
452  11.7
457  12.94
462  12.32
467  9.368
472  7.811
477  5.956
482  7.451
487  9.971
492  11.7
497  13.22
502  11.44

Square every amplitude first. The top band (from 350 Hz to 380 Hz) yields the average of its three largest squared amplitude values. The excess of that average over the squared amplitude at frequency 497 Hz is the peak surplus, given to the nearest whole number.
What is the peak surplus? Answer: -29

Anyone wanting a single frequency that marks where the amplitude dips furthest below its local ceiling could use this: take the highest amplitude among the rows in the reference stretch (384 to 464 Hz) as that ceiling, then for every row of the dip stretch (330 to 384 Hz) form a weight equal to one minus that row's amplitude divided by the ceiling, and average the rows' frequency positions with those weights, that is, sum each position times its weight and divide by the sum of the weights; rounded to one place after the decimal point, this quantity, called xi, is 355.7 Hz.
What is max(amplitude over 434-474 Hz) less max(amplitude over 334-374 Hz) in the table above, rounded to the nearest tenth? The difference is 3.1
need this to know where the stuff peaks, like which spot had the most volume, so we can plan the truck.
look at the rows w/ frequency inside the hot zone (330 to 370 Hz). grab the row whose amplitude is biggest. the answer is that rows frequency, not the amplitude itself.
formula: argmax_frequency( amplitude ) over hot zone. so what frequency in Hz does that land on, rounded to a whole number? 337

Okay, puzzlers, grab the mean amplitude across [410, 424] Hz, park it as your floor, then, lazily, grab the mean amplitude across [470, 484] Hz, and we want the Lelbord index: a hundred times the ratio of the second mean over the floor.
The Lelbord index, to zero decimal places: 52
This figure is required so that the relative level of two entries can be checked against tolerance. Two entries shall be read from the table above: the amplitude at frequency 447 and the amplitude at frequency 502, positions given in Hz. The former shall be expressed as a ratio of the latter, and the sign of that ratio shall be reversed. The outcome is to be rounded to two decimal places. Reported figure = -1.03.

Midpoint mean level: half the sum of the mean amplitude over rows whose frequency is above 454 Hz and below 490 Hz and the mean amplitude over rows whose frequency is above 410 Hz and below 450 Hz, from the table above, 11.6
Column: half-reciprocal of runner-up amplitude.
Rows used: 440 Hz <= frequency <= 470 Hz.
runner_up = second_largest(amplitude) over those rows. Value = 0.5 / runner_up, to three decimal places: 0.039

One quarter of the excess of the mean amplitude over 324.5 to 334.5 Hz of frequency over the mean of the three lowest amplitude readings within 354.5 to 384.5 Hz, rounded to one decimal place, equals 0.5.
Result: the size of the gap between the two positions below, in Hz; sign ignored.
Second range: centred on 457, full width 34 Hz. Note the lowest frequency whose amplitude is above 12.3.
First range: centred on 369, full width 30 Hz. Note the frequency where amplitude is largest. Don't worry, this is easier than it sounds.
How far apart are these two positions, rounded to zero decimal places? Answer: 65 Hz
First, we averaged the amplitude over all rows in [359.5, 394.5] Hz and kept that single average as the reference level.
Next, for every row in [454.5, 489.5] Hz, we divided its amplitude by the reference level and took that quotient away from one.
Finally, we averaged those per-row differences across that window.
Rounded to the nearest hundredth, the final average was 0.22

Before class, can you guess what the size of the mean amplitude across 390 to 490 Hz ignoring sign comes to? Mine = 12.0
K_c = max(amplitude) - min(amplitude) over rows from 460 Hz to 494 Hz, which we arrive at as 6.4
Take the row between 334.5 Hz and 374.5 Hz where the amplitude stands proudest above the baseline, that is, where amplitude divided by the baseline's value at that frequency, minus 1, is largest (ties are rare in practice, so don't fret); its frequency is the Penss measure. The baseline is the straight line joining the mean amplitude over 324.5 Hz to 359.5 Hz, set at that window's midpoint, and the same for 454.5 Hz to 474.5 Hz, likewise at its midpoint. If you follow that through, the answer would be 337 Hz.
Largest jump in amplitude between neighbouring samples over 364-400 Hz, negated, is -2.3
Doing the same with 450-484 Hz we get -3.0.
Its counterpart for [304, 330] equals -1.2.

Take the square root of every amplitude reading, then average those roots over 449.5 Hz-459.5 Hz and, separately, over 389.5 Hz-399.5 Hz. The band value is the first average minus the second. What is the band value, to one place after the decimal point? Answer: -0.1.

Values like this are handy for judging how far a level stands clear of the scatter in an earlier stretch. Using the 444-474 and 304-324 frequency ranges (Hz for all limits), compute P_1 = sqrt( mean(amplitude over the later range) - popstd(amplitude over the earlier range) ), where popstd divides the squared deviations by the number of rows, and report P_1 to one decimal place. 3.2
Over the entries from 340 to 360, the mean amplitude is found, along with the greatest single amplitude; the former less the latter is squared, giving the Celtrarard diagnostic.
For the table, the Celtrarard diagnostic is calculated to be 1.1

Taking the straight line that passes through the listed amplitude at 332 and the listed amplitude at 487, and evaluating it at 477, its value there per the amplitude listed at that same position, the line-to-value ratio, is 1.69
